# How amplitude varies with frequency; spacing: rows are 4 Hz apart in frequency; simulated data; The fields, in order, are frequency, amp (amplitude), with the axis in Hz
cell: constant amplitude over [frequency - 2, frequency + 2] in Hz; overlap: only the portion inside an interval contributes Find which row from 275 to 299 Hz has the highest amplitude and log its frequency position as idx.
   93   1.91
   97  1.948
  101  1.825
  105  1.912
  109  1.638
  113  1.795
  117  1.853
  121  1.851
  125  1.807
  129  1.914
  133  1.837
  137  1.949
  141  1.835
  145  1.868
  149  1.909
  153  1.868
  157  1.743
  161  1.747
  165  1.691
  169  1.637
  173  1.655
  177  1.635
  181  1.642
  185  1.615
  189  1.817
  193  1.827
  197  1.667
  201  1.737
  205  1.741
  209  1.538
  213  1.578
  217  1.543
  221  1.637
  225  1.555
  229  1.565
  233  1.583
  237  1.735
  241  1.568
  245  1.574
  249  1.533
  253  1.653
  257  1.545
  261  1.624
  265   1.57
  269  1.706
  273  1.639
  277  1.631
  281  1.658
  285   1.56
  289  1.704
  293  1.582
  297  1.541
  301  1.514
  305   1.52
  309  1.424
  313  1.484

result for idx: 289 Hz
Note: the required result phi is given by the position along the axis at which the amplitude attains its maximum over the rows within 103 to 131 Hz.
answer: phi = 129 Hz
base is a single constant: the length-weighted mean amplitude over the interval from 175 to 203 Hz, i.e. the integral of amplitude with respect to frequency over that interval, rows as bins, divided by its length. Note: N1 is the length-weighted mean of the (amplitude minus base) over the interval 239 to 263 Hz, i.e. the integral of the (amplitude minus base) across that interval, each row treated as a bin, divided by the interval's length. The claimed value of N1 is -0.123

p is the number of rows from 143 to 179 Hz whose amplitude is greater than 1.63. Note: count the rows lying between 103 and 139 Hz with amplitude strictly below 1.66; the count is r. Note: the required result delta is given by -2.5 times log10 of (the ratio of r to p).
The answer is 2.4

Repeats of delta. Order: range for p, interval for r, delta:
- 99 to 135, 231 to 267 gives 0.1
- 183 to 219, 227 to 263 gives -0.5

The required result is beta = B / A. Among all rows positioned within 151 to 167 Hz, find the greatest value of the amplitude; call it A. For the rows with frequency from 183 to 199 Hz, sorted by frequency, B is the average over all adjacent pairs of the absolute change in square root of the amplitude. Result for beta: 0.0252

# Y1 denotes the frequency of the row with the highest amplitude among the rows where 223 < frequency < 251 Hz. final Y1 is 237 Hz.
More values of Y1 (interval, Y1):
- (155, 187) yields 161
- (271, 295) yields 289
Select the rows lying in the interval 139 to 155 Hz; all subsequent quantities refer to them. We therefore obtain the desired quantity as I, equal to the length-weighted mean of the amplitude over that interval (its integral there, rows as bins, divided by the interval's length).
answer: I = 1.87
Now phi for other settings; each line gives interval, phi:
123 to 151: 137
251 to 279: 269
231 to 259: 237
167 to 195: 193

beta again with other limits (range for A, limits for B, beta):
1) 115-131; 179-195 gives 0.0159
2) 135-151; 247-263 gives 0.0208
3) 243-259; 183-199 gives 0.0285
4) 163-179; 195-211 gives 0.0212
